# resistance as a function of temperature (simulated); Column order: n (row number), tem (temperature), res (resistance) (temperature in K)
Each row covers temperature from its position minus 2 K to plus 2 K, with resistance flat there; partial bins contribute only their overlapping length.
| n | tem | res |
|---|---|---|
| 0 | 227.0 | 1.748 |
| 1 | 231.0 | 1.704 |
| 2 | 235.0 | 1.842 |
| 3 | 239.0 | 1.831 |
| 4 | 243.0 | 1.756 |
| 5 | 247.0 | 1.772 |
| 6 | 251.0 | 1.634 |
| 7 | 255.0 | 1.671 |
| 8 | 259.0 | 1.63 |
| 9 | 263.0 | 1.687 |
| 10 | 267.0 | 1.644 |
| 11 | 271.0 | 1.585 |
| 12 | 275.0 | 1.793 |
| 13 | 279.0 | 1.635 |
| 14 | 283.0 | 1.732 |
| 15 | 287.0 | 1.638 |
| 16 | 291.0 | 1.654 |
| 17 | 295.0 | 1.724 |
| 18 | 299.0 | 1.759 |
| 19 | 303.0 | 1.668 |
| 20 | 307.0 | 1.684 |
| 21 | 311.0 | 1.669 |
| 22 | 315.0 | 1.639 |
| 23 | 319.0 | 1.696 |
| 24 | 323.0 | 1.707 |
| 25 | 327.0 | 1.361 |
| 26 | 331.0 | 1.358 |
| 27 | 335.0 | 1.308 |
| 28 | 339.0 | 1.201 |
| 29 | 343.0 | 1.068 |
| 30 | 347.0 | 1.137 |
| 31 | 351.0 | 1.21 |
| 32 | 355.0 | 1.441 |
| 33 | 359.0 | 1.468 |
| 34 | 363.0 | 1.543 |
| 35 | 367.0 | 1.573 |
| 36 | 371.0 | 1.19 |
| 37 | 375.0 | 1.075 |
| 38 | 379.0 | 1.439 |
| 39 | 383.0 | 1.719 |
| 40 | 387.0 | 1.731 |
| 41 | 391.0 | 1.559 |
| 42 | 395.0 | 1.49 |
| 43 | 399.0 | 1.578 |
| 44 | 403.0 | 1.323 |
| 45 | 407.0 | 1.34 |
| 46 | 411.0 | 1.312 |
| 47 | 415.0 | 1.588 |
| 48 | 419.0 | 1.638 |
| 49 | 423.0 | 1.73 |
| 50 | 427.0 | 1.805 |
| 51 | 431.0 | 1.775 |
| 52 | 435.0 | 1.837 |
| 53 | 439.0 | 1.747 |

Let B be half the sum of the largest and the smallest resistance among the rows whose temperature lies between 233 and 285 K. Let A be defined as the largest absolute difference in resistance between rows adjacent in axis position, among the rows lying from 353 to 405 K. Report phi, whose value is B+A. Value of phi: 2.10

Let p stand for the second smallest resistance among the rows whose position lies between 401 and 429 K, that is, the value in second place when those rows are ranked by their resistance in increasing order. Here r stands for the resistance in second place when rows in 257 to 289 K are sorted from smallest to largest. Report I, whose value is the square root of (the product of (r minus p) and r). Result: 0.71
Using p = 1.323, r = 1.63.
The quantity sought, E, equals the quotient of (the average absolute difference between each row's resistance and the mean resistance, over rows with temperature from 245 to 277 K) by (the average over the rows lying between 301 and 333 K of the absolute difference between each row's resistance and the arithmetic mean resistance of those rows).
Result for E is 0.5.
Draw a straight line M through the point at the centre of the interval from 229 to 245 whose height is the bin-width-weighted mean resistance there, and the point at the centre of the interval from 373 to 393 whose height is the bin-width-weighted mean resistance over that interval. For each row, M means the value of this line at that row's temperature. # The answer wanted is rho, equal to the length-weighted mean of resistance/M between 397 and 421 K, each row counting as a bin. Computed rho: 1.01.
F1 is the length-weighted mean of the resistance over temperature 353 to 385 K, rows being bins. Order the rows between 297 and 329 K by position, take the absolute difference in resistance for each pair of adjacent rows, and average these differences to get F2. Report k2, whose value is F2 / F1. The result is 0.06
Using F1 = 1.43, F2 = 0.081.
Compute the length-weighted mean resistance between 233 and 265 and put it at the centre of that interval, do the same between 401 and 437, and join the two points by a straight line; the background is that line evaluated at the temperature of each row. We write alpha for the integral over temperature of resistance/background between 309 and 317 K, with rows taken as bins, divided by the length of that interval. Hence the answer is 0.99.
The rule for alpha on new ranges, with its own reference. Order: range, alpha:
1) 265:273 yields 0.94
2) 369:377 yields 0.69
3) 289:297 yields 1.00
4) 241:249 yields 1.02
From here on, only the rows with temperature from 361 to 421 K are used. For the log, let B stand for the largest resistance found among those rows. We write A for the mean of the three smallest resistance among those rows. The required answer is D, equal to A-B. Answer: -0.54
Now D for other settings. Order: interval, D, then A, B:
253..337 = -0.45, 1.34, 1.793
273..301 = -0.15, 1.64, 1.793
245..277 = -0.18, 1.62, 1.793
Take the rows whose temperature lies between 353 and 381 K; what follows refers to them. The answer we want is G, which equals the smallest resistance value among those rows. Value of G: 1.075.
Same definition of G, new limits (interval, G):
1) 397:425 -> 1.312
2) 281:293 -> 1.638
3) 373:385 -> 1.075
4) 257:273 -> 1.585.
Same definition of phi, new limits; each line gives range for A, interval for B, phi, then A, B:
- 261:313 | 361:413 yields 1.61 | 0.21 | 1.40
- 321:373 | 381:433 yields 1.94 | 0.38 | 1.56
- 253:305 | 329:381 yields 1.53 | 0.21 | 1.32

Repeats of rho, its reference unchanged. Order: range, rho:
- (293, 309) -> 1.03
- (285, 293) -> 0.98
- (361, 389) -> 0.97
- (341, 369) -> 0.87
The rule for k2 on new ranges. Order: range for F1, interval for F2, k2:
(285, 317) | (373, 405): 0.11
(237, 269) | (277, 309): 0.04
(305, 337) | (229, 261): 0.04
